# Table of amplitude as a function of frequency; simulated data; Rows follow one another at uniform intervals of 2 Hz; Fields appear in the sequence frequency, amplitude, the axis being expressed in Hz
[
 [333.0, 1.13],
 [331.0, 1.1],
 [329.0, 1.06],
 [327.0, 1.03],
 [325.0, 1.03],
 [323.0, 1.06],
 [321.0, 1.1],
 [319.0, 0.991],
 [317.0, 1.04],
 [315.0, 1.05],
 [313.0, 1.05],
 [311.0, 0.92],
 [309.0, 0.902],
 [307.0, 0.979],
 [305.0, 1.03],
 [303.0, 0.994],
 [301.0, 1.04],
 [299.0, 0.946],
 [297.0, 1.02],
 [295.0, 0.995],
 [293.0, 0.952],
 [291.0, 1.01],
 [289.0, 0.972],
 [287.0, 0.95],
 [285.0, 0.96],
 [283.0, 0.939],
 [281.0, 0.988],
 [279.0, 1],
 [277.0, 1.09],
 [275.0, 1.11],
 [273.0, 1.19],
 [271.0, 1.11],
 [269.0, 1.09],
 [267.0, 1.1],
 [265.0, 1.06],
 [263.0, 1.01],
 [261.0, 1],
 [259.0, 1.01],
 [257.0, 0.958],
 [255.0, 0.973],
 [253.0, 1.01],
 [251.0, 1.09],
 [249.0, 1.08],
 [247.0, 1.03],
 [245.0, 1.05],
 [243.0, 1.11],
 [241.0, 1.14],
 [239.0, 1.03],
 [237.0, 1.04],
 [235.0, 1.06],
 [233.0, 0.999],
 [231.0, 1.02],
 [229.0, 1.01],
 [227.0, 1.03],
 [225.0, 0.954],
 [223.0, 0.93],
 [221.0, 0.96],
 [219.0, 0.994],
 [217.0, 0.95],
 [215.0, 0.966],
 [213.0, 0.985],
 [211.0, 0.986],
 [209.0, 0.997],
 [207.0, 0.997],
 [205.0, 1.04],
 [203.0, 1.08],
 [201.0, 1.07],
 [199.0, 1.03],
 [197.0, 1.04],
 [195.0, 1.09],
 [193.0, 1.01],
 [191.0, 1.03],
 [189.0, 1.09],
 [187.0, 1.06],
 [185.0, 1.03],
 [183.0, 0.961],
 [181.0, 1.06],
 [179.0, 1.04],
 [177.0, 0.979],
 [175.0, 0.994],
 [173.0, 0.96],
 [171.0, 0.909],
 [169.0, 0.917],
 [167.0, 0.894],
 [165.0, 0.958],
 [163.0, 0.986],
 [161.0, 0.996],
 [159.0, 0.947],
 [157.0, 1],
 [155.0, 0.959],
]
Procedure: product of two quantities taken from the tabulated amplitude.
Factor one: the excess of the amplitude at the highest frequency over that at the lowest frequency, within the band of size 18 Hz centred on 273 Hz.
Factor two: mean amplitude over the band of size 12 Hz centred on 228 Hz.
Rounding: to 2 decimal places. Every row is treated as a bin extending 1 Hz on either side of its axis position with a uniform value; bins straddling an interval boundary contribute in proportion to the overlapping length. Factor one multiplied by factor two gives -0.07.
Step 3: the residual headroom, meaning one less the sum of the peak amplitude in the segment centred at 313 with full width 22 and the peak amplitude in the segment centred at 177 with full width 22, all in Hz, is -1.16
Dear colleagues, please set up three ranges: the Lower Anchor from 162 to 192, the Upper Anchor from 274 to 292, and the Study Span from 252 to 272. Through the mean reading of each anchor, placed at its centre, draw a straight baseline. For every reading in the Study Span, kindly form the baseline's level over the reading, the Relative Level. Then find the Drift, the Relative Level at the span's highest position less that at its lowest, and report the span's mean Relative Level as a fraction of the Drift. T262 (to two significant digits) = -11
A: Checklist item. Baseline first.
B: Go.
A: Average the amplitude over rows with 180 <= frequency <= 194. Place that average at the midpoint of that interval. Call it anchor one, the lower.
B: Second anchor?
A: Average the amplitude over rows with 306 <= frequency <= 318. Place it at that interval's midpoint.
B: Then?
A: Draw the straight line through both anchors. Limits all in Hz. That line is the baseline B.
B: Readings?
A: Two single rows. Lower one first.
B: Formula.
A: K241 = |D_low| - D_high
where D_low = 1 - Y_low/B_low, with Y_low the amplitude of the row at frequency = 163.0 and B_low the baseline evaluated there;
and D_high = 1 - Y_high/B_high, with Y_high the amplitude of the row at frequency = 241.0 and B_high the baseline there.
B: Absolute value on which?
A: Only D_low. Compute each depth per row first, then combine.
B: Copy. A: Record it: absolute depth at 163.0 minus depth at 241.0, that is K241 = 0.18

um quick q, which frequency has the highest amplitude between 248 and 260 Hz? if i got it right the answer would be 251.0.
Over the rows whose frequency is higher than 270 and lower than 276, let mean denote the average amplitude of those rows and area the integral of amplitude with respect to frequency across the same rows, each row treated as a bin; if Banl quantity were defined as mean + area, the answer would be 7.96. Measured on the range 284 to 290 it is 6.72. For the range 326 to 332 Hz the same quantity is 7.44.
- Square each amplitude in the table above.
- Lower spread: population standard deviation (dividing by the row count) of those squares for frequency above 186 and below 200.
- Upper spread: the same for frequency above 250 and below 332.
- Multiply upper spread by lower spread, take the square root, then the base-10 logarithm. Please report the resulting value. -1.06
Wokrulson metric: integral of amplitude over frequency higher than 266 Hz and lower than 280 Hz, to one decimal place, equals 15.4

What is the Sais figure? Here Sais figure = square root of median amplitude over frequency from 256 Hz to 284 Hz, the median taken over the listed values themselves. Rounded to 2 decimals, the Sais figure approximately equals 1.02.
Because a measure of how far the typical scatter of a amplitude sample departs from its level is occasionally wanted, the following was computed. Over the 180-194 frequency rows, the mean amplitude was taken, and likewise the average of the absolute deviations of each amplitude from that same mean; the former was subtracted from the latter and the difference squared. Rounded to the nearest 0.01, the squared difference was 1.01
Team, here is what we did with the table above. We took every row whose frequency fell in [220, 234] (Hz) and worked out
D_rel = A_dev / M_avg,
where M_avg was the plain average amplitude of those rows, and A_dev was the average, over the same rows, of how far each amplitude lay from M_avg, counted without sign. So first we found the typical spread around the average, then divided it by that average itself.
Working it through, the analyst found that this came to 0.033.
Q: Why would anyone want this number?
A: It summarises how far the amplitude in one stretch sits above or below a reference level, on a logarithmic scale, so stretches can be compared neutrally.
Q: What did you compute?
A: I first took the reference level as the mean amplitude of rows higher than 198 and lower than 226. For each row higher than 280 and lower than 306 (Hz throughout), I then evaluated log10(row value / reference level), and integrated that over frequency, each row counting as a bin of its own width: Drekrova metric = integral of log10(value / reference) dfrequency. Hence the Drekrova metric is -0.14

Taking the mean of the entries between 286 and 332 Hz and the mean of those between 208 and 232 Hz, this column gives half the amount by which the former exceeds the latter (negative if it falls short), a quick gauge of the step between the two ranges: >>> 0.014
